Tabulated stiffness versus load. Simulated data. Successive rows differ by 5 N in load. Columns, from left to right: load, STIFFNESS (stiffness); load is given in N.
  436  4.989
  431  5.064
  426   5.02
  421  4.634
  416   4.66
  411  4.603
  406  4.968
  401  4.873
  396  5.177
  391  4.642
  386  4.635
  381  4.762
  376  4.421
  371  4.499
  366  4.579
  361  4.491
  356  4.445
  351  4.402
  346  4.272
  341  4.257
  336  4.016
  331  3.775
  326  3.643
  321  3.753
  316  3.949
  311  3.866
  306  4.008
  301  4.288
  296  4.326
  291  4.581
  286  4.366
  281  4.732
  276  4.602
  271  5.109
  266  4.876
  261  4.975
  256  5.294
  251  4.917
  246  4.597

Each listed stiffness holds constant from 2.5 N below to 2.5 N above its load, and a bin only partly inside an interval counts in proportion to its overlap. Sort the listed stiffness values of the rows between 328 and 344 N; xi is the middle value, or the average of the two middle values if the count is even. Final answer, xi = 4.0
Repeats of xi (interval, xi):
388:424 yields 4.7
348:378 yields 4.5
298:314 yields 4.0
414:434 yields 4.8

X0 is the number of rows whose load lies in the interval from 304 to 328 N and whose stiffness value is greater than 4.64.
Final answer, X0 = 0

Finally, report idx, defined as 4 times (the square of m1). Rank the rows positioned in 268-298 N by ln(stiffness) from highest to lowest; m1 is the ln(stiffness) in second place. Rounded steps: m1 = 1.55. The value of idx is 9.7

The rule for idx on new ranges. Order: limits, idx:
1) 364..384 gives 9.3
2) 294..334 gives 8.5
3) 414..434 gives 10.4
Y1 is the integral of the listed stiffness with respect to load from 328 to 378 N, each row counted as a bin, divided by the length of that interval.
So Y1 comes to 4.3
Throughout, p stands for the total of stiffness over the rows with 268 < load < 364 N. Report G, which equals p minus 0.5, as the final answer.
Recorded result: 80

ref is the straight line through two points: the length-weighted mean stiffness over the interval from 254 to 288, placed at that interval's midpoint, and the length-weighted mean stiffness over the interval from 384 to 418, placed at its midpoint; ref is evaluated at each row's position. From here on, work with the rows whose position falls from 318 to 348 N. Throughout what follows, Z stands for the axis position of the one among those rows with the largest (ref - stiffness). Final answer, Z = 326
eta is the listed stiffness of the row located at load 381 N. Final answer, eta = 4.762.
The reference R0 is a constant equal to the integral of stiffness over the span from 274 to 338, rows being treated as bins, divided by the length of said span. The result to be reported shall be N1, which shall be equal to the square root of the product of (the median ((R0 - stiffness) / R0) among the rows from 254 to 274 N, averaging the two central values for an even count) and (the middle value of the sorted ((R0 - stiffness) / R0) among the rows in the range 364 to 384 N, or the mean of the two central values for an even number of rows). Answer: 0.14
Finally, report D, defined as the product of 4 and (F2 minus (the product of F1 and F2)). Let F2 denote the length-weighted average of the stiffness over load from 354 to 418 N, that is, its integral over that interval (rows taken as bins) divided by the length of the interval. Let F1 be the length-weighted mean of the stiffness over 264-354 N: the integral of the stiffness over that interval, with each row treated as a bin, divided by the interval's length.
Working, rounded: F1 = 4.27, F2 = 4.68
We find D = -61.1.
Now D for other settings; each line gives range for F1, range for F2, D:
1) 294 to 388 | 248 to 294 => -62.2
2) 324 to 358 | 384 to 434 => -60.3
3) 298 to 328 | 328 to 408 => -52.8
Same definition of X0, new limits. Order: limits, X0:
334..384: 1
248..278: 5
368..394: 2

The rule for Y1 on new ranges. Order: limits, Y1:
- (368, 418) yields 4.7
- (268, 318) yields 4.4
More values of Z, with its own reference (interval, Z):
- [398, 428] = 411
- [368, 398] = 376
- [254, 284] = 276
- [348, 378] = 351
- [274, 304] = 301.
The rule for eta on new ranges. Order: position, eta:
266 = 4.876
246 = 4.597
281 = 4.732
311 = 3.866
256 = 5.294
